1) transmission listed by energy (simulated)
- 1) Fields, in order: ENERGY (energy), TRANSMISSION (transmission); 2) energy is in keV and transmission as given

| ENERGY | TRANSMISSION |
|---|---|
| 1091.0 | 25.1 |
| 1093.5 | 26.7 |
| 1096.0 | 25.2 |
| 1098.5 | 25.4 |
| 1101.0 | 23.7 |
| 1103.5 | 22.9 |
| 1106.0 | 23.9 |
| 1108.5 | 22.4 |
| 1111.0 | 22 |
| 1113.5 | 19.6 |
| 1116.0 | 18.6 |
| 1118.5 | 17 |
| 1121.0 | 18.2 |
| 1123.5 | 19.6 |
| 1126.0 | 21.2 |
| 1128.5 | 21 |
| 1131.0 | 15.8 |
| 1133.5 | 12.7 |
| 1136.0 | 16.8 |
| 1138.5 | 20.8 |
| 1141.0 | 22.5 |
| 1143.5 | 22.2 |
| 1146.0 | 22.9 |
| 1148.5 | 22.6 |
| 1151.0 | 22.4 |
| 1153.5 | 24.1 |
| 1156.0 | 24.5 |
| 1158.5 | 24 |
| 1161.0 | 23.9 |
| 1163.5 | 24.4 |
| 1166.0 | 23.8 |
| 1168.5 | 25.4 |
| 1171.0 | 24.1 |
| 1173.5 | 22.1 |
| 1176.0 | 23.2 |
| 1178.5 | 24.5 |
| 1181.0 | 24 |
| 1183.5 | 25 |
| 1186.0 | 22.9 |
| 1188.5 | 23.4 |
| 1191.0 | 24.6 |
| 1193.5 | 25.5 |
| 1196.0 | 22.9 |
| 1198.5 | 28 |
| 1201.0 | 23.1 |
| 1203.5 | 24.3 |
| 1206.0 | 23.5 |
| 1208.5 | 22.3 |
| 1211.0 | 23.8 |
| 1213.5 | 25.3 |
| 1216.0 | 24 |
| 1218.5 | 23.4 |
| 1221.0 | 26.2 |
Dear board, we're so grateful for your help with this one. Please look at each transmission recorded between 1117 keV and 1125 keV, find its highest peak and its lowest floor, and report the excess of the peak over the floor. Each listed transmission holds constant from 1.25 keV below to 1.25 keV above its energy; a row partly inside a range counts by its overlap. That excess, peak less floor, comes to 3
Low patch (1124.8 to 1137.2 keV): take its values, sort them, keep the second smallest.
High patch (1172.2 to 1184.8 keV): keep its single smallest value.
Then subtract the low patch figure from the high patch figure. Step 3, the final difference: 6.3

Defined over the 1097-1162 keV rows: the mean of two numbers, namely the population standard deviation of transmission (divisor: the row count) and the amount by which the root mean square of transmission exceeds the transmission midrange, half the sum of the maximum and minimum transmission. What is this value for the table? 2.7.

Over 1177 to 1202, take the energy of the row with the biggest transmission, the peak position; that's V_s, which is 1198.5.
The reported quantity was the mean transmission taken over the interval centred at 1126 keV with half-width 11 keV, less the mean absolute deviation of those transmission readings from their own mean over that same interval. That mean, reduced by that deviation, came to 15.8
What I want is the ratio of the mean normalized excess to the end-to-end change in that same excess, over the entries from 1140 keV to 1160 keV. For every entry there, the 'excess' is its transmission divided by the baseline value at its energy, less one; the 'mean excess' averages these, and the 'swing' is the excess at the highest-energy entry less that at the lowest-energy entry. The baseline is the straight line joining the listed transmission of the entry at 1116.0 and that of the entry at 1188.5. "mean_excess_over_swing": 11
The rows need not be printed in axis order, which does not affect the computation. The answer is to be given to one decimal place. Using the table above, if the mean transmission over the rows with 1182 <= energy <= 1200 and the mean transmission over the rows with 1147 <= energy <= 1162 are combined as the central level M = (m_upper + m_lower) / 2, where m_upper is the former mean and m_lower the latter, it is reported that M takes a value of 24.1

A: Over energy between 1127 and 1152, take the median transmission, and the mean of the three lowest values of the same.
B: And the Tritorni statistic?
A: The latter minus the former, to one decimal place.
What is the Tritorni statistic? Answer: -6.5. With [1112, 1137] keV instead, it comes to -3.3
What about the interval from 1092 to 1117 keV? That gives -3.2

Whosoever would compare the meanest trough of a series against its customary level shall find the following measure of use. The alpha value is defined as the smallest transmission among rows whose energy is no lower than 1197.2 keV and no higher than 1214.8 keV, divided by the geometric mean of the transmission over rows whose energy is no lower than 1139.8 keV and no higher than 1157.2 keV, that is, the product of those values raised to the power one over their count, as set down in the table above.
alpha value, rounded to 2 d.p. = 0.97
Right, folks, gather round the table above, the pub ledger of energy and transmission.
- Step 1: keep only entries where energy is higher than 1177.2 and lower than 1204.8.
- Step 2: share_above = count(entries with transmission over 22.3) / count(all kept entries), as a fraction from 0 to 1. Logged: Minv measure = 1.0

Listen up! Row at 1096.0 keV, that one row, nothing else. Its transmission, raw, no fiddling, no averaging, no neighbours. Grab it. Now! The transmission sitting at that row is 25.2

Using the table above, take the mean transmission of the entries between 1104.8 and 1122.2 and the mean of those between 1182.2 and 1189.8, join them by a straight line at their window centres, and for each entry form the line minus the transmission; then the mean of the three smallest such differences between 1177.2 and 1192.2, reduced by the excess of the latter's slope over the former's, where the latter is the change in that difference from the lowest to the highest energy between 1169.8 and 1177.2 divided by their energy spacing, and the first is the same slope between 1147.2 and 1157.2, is -1.4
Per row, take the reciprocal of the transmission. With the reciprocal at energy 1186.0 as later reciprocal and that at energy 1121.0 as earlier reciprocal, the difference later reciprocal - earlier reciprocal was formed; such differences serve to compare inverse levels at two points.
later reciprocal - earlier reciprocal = -0.0113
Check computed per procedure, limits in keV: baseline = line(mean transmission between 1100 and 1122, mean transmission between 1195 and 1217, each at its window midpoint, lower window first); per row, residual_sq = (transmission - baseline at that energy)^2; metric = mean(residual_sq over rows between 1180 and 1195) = 1.3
